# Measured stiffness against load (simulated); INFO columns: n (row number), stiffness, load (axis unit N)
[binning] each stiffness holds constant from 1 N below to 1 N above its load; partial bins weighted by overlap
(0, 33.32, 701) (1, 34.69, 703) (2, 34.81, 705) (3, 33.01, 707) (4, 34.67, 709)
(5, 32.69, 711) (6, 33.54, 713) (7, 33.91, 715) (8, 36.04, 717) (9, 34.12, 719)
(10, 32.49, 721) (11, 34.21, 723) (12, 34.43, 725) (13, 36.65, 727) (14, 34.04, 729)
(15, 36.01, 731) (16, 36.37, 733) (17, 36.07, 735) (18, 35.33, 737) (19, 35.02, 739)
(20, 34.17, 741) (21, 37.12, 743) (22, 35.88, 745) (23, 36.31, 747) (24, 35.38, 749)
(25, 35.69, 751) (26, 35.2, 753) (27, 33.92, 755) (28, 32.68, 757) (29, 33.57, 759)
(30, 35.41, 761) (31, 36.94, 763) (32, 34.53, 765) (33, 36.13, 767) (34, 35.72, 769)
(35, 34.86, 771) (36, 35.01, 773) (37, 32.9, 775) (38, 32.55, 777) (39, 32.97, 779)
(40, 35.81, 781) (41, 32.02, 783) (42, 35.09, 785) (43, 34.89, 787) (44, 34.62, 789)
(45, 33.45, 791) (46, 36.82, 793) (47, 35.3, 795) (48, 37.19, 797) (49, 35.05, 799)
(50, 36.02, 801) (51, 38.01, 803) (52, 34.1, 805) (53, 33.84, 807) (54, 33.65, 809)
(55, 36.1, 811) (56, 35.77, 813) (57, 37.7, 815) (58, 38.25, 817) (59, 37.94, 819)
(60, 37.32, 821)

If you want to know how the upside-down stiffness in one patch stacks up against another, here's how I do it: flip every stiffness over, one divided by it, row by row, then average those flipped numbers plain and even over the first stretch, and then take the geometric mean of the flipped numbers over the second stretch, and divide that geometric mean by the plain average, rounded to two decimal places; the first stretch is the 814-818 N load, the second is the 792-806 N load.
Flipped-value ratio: 1.05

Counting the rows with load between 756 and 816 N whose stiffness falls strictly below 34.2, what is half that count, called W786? 5.0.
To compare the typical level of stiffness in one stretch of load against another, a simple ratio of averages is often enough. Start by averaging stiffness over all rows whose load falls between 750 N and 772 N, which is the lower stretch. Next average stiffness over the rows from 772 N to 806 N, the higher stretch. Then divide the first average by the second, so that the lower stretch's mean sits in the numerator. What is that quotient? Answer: 1.00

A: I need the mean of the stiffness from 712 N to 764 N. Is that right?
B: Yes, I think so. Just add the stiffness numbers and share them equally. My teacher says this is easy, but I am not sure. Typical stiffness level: 35.0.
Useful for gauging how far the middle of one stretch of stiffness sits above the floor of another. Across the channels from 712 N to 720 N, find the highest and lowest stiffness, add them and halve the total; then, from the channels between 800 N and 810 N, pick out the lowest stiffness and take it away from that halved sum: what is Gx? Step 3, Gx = 1.1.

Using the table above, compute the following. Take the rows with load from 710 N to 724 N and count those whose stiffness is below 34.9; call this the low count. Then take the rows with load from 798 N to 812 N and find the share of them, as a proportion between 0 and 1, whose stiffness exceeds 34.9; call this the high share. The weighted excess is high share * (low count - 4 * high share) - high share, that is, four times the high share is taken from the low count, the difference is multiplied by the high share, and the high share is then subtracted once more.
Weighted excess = 1.6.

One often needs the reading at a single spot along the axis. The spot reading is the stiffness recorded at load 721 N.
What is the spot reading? 32.49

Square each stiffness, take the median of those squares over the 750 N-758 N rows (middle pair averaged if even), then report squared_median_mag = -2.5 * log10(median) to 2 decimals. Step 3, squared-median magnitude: -7.69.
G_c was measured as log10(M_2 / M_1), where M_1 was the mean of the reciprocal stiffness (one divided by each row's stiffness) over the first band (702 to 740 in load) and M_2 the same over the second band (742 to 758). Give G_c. -0.008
